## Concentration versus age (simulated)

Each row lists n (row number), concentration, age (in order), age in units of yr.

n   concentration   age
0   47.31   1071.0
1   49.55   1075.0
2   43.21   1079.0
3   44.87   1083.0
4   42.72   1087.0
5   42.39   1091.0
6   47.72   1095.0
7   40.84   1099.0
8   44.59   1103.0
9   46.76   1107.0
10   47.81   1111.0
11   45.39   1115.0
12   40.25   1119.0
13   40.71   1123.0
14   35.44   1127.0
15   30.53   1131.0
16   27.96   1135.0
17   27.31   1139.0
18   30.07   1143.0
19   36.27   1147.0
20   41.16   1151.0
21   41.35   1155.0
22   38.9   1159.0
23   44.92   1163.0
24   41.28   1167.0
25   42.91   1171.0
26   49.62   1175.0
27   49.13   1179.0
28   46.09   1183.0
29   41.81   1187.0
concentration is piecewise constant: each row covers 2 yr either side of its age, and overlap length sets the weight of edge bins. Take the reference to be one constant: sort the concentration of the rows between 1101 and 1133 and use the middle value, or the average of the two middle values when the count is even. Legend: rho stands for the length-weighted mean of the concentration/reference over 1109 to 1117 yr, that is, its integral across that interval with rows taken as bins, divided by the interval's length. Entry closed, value 1.09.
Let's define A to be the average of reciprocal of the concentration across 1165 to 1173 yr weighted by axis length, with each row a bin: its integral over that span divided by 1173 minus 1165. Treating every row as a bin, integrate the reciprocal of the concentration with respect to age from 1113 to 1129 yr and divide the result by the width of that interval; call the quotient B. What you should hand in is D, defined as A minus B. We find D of -0.001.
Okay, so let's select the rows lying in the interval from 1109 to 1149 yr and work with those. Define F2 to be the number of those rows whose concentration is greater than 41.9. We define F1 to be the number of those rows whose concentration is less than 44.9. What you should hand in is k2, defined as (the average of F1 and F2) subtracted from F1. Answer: 3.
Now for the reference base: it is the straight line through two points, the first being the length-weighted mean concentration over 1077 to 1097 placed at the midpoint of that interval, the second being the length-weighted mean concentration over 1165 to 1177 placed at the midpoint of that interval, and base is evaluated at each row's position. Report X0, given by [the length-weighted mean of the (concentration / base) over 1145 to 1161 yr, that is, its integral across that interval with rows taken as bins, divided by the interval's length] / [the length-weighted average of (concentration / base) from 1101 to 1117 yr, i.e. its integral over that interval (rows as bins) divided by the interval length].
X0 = 0.85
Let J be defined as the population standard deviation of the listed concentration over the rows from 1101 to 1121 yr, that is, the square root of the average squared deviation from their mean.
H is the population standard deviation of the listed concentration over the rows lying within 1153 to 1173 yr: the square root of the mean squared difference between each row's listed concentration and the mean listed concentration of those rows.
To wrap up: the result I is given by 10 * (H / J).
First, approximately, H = 2.0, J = 2.6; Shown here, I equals 7.7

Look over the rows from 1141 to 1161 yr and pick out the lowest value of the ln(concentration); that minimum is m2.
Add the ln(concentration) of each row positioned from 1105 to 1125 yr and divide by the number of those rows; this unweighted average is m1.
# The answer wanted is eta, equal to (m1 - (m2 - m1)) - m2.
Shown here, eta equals 0.76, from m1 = 3.79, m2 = 3.40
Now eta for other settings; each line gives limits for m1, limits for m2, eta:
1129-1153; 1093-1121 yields -0.47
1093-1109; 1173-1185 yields -0.05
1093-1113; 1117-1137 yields 0.97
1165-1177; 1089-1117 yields 0.17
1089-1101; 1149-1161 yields 0.23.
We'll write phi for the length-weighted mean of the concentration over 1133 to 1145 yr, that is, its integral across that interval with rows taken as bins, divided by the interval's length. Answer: 28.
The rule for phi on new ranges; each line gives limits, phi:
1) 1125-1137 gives 31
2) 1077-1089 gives 44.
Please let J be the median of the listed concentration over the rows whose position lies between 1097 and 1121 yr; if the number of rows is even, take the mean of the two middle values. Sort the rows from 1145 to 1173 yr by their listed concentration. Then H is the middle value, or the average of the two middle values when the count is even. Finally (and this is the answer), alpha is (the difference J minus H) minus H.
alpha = -38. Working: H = 41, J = 45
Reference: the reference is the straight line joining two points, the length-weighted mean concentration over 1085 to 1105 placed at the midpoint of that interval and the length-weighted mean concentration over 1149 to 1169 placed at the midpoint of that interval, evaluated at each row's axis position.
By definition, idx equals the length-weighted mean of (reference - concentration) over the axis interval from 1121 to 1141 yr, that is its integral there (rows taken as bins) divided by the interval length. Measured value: 10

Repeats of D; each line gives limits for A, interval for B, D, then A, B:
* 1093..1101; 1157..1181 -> 0.000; 0.0227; 0.0227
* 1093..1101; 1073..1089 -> 0.000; 0.0227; 0.0223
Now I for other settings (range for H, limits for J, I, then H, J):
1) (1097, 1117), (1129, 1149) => 7.6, 2.4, 3.2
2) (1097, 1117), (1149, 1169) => 12.4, 2.4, 1.9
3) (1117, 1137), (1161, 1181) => 15.4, 5.1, 3.3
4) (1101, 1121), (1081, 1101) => 10.9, 2.6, 2.4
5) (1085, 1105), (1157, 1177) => 6.5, 2.4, 3.6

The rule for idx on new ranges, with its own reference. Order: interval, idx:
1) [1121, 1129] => 5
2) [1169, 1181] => -6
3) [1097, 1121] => -1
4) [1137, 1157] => 7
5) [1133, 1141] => 15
